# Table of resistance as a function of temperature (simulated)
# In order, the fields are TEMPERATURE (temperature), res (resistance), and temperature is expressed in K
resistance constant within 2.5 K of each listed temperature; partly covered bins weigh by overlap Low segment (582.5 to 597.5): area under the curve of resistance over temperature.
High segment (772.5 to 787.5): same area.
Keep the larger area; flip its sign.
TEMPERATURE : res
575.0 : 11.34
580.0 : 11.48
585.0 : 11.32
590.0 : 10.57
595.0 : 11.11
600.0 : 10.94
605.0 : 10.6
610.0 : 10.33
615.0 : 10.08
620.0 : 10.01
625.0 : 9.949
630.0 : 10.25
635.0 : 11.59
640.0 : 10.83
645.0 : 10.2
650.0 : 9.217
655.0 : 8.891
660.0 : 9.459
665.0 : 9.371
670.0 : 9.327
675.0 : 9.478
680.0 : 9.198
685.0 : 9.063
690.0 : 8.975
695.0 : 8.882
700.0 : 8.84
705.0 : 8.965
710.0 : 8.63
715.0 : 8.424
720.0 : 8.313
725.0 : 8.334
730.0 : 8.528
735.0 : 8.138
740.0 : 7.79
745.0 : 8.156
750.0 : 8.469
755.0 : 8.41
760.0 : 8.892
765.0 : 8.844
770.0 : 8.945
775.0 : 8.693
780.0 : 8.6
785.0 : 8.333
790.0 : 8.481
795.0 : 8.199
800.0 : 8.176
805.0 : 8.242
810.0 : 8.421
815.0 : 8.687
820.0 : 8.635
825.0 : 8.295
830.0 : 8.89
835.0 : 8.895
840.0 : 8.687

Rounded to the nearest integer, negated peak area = -165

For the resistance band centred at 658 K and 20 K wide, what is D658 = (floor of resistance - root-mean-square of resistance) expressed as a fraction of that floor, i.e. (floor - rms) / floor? -0.039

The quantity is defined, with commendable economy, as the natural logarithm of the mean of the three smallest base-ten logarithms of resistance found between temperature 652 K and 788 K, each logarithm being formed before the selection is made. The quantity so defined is -0.100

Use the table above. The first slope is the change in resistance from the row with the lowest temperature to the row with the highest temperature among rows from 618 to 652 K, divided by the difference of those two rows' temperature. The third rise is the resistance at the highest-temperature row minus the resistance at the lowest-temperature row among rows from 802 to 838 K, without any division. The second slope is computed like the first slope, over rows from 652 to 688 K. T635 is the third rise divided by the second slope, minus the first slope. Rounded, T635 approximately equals 114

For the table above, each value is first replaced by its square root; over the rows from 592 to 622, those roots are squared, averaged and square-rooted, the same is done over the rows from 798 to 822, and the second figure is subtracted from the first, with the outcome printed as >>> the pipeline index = 0.34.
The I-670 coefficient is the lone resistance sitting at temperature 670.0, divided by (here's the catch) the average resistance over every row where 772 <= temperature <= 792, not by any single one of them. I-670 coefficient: 1.09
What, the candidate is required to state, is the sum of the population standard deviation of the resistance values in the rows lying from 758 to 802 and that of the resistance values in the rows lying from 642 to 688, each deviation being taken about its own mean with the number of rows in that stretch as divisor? 0.62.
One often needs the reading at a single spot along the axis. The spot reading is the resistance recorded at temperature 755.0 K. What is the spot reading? 8.41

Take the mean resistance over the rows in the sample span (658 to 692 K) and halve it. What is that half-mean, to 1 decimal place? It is 4.6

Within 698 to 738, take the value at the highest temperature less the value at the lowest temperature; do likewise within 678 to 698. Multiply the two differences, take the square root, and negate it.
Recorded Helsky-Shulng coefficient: -0.471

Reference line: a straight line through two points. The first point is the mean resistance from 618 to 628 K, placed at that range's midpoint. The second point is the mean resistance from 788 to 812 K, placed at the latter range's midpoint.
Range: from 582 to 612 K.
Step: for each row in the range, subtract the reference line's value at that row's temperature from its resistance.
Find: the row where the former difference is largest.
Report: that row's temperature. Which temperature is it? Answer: 585.0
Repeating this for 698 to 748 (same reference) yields 705.0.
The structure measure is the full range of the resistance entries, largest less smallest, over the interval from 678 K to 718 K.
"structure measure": 0.77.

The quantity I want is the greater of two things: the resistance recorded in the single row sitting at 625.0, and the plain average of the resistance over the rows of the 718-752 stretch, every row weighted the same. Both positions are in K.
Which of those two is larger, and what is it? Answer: 9.9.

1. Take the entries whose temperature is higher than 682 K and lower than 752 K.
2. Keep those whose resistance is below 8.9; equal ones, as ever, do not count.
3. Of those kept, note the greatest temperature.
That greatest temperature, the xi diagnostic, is 750.0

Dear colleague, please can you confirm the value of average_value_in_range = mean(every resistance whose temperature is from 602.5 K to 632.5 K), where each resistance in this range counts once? 10.2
